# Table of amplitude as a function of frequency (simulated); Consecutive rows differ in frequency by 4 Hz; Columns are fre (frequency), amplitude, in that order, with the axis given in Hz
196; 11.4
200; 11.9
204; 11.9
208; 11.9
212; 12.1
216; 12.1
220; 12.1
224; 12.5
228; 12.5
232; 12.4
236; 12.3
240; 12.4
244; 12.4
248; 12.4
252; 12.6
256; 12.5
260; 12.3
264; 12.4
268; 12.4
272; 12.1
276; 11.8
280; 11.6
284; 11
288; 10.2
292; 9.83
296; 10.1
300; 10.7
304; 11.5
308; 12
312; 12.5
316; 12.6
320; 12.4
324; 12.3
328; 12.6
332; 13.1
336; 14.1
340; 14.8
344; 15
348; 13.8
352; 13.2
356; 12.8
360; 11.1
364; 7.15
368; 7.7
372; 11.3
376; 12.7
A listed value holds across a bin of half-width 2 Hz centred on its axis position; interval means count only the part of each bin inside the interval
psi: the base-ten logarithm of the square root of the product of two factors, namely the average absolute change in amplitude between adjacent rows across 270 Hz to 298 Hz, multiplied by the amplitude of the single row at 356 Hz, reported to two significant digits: 0.37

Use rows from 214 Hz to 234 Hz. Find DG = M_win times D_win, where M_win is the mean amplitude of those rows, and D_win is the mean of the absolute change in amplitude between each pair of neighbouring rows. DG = 1.5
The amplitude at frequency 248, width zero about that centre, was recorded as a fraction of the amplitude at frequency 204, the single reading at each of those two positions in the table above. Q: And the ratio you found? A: 1.04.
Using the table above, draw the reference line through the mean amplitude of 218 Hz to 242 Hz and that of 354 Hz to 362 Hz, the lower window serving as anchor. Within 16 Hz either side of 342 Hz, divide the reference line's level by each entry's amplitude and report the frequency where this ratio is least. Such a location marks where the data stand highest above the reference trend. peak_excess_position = 344 Hz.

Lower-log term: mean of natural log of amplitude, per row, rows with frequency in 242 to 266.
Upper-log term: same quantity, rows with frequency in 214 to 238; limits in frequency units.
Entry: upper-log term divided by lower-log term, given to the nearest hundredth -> 1.00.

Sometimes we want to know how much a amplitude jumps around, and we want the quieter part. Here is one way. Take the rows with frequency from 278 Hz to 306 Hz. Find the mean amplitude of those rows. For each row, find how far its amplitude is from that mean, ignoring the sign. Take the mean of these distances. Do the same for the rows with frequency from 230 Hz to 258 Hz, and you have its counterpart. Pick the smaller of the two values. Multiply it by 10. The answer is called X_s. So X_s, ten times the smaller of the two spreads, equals 0.69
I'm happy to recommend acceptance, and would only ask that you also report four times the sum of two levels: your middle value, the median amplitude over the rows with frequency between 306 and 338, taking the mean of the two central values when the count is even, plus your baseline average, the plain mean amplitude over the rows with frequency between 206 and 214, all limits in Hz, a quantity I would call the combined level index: 98.2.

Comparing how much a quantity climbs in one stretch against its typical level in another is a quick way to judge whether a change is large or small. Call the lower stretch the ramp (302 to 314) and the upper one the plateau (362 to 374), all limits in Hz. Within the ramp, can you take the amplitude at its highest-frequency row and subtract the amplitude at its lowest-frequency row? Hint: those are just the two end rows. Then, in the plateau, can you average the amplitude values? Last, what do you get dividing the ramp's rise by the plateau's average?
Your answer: 0.11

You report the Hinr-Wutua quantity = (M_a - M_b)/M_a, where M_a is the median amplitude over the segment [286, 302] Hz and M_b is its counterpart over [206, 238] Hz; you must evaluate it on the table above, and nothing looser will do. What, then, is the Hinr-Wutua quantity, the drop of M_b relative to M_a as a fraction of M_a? -0.20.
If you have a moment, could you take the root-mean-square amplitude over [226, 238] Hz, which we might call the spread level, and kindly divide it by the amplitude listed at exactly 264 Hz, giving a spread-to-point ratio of 1.00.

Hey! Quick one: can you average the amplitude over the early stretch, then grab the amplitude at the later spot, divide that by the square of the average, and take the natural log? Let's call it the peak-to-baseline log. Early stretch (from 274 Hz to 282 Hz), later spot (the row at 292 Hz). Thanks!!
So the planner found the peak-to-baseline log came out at -2.63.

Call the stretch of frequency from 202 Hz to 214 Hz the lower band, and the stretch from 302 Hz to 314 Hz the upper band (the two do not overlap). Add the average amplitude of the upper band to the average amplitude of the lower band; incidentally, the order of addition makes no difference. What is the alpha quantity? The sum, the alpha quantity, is 24.0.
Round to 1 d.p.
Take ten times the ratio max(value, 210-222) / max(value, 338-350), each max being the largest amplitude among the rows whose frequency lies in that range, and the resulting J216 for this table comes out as 8.1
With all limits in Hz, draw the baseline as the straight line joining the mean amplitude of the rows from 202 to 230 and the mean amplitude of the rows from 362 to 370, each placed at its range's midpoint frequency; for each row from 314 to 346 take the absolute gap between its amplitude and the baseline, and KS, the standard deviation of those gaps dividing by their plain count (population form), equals 1.3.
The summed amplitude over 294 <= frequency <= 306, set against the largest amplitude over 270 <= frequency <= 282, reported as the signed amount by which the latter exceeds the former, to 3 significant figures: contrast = -20.2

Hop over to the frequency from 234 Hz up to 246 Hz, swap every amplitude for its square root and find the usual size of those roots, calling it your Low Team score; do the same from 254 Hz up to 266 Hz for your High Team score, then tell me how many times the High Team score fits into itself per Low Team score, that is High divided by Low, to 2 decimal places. 1.00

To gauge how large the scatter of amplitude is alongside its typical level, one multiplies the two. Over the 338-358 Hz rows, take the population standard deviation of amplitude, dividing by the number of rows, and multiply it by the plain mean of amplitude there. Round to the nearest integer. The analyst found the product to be 12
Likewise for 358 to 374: 18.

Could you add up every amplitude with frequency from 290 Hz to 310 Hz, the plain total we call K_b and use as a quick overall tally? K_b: 54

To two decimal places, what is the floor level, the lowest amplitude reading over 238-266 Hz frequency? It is 12.30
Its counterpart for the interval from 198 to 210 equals 11.90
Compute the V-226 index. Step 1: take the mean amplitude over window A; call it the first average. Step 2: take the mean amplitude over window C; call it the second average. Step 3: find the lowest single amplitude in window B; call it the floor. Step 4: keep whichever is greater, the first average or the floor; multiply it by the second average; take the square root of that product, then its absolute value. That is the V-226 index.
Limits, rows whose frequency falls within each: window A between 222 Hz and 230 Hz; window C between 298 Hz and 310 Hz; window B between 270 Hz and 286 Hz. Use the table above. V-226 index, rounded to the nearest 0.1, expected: 11.9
